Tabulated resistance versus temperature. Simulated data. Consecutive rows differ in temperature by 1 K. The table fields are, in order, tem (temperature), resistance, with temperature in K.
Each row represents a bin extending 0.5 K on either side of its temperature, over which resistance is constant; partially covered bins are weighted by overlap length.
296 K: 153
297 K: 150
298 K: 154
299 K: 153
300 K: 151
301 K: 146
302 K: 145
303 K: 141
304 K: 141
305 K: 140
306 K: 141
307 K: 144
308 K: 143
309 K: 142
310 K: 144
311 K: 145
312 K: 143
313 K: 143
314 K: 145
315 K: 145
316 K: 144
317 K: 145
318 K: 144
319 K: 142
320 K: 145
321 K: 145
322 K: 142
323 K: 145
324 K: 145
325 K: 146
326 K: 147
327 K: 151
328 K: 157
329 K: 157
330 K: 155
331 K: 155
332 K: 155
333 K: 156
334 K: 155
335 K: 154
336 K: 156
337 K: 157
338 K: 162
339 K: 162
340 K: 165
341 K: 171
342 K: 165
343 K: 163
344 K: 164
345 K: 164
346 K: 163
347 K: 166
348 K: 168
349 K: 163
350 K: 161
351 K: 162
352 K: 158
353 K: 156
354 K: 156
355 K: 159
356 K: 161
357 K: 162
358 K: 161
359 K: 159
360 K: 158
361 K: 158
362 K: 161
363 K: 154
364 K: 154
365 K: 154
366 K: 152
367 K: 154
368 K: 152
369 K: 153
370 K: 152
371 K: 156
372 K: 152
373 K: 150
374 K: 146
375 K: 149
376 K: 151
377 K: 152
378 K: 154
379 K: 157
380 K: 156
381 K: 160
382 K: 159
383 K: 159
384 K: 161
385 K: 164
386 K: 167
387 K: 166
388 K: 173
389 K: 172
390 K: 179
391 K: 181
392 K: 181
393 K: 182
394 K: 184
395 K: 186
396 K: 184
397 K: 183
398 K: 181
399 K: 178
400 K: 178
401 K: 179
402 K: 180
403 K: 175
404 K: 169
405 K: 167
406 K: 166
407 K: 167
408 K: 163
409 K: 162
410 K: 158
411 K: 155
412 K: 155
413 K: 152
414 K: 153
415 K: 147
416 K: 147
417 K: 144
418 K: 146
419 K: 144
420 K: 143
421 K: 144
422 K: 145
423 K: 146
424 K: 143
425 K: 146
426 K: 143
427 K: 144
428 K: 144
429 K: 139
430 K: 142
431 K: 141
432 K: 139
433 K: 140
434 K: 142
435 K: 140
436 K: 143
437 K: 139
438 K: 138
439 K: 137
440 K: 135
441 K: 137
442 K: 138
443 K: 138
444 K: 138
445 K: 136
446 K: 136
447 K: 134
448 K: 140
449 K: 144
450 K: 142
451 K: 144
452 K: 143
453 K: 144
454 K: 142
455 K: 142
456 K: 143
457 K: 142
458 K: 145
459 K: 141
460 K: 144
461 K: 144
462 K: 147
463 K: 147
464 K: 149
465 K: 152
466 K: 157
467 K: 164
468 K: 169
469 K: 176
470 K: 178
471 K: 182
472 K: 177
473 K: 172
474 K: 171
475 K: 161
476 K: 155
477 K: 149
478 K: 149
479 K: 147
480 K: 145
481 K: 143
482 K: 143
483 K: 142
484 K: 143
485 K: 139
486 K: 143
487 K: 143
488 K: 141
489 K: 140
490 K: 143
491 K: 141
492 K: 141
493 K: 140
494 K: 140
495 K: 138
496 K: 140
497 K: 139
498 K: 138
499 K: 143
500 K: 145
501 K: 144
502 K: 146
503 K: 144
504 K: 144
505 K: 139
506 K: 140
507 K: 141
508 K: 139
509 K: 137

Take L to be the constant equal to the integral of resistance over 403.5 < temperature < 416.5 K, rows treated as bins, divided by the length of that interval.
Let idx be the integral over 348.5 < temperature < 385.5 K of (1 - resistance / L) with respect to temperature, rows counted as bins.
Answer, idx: 0.5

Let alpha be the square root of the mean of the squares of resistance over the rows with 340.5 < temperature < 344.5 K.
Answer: 166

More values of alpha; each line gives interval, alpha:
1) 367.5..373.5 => 153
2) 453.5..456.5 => 142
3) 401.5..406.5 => 171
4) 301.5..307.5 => 142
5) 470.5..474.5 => 176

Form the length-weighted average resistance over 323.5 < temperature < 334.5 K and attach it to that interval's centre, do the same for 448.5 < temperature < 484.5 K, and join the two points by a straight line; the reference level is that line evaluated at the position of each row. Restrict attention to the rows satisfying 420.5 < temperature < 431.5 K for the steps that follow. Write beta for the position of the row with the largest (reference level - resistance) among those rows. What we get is 429 K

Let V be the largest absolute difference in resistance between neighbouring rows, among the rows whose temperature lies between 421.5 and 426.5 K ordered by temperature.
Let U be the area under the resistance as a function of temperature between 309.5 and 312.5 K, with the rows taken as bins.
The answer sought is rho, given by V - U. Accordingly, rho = -429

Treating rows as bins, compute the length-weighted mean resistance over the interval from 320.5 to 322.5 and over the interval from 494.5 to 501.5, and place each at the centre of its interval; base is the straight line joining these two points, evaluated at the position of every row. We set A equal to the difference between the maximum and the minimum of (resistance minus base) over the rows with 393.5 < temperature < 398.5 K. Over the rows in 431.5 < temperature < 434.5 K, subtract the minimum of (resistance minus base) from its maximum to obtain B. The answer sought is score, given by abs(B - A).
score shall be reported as 2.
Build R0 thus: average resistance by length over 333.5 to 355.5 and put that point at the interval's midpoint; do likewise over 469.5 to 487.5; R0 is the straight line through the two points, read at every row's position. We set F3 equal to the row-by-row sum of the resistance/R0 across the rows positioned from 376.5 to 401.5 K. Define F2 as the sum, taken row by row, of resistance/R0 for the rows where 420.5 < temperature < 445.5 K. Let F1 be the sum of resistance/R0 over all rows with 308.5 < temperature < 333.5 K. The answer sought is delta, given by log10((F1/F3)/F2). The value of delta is -1.42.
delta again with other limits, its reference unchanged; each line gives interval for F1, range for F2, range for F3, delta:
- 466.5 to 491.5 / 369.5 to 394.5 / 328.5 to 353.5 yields -1.40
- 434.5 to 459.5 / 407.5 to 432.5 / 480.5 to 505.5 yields -1.38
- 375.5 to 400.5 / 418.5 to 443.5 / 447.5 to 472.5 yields -1.31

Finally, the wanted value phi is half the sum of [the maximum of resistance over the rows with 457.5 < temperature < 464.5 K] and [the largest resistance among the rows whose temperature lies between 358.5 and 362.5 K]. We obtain 155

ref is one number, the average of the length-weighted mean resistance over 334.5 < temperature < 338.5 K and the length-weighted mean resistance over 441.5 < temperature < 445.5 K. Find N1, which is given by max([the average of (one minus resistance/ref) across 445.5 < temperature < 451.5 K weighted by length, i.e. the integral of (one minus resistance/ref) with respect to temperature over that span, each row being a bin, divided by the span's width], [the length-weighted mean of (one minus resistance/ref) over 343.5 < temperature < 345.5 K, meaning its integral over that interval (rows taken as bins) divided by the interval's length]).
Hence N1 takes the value 0.050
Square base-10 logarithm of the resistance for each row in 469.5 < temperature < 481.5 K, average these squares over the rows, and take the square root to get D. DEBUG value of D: 2.20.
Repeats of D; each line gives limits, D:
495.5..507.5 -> 2.15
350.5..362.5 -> 2.20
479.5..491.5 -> 2.15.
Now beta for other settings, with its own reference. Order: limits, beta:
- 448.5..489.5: 485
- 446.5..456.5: 447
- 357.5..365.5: 363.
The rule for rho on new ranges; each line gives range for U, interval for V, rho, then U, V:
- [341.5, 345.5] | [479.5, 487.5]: -652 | 656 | 4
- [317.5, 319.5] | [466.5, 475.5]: -276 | 286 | 10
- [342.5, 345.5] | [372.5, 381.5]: -487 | 491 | 4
